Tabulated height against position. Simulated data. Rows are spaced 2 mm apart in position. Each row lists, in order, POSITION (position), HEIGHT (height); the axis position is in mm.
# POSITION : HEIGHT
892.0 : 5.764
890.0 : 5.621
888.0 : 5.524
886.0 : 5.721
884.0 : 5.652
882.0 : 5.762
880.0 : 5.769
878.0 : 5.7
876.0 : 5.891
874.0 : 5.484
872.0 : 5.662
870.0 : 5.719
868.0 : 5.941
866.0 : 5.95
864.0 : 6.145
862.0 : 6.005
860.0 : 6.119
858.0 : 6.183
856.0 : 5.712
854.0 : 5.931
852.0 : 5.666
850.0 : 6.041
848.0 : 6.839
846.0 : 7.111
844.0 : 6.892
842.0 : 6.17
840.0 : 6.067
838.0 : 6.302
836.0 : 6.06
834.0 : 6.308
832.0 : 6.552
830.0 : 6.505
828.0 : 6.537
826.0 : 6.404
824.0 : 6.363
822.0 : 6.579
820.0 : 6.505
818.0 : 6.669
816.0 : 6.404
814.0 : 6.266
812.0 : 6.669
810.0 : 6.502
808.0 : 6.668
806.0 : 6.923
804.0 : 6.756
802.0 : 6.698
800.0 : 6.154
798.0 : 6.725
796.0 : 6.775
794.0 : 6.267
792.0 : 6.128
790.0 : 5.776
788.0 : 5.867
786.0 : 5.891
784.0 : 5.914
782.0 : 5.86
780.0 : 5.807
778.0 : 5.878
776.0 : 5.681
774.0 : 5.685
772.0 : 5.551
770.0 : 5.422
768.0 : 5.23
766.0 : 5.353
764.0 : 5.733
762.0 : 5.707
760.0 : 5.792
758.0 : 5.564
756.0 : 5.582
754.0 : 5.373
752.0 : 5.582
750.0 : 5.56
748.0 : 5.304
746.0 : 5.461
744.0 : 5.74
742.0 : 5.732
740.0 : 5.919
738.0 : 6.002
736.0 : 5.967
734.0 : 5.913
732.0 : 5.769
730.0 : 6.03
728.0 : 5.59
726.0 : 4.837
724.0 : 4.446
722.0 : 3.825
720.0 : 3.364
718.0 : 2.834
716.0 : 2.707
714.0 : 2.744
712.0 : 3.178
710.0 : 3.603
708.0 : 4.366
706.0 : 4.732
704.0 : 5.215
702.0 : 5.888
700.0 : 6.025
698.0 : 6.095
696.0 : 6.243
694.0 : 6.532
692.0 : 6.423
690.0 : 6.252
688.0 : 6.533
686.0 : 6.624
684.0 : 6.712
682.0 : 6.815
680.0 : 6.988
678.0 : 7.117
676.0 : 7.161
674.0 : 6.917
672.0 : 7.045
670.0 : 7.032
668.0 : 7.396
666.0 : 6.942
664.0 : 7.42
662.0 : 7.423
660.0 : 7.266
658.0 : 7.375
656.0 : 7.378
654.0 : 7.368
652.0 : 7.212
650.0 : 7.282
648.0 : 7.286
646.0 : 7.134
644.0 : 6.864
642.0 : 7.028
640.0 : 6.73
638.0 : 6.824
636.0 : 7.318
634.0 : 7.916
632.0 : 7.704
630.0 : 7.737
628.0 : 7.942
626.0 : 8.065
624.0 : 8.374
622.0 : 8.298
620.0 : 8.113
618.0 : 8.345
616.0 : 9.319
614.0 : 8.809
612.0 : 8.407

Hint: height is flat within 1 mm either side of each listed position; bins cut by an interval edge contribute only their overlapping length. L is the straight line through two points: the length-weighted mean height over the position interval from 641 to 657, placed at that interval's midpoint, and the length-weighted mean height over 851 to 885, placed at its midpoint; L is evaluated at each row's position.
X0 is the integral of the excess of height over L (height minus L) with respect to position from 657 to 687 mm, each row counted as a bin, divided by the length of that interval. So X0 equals 0.0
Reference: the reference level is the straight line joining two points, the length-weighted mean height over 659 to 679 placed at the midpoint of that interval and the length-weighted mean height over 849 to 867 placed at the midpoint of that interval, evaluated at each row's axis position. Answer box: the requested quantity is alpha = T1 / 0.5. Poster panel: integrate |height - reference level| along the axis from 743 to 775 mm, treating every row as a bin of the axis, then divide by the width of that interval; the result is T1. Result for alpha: 2.1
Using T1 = 1.06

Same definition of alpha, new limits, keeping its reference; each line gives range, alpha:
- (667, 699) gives 0.7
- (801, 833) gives 0.7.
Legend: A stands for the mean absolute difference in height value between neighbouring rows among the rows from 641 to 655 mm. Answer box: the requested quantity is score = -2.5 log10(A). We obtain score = 2.2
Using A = 0.14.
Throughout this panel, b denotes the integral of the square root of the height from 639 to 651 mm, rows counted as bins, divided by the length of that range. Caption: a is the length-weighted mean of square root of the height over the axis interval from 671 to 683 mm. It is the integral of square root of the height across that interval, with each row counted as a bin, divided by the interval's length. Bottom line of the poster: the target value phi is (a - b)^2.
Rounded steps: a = 2.65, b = 2.66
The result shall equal 0.00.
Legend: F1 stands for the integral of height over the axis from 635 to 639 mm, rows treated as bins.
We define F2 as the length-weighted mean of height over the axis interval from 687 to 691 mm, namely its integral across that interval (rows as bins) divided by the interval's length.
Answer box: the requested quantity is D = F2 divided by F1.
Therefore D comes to 0.23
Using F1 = 28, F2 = 6.39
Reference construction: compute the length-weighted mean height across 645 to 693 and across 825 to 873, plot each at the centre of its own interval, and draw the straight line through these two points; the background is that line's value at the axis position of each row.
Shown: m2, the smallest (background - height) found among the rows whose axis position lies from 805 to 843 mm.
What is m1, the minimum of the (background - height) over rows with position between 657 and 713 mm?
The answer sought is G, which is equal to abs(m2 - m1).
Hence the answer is 0.2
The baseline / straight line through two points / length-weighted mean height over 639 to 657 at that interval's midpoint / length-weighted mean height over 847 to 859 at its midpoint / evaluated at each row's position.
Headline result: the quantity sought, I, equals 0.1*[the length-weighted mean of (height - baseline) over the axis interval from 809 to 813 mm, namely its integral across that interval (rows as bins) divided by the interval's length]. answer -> 0.03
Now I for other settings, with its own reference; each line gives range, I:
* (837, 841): 0.00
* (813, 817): 0.01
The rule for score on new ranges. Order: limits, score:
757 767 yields 1.9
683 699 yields 1.9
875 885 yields 2.6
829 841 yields 1.7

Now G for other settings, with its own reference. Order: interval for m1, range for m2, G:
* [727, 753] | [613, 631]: 2.7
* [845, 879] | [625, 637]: 0.1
